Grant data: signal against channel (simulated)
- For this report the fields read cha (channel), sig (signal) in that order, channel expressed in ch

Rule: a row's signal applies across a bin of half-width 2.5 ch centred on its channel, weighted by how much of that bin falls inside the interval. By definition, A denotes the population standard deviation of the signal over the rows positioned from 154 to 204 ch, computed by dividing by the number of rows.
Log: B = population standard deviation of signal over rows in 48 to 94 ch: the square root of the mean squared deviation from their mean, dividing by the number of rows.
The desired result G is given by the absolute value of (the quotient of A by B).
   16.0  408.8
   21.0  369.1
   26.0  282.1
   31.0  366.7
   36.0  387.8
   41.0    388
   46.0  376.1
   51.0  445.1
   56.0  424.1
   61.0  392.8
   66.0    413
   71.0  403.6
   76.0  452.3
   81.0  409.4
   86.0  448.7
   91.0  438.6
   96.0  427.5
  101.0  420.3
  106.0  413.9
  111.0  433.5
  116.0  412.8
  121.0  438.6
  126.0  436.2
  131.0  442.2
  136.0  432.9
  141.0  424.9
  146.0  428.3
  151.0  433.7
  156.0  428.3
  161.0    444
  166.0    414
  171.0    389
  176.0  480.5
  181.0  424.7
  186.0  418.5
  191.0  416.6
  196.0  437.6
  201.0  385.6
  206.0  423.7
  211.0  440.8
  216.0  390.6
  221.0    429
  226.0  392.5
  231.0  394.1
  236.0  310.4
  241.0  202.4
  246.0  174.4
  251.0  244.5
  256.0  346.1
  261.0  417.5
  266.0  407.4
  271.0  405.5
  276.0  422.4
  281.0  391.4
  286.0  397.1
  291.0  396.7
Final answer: 1.3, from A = 26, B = 20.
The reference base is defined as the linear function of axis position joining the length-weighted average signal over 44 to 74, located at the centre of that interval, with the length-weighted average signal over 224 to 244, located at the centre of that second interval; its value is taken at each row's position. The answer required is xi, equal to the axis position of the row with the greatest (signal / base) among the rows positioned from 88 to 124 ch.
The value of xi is 121.0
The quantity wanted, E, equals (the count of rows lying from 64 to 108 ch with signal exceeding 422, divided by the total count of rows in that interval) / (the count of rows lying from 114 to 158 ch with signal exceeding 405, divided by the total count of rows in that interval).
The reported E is 0.4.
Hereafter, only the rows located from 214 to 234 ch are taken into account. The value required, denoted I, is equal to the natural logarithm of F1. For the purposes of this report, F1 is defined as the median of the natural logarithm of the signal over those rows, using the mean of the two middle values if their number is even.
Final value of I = 1.788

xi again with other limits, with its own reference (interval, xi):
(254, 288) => 276.0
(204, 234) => 211.0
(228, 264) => 261.0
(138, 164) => 161.0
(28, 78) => 76.0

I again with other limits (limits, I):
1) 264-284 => 1.793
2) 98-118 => 1.797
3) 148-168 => 1.803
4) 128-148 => 1.803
